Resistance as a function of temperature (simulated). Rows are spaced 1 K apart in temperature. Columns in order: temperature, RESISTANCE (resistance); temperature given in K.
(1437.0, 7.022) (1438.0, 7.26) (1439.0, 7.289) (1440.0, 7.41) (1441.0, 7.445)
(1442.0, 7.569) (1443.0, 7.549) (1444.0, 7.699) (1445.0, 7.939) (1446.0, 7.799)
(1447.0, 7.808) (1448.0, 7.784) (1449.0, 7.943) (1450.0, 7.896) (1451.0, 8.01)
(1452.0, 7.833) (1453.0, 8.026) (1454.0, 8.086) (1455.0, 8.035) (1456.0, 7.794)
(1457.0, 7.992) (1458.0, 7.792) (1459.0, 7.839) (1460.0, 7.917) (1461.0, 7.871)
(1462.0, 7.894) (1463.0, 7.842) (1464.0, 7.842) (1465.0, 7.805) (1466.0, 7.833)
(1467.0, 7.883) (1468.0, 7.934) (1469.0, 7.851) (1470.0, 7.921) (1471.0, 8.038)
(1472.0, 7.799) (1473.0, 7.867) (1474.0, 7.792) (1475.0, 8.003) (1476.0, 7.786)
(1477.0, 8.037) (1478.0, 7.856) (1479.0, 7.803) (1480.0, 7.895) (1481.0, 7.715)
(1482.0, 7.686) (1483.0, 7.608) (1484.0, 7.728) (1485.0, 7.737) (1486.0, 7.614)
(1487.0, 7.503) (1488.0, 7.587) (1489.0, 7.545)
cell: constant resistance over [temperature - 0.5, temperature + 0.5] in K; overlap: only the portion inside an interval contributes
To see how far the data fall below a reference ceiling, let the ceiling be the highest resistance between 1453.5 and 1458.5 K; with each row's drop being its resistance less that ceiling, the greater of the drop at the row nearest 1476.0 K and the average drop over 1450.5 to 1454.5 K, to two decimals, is -0.10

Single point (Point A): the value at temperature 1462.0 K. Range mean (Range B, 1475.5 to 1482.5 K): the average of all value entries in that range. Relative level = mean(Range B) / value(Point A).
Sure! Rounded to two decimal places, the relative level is 0.99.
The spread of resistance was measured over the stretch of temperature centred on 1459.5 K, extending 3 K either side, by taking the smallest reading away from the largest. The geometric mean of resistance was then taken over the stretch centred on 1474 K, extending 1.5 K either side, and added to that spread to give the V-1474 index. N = 8.087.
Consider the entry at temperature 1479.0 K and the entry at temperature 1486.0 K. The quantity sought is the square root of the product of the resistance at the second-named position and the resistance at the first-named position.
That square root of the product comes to 7.71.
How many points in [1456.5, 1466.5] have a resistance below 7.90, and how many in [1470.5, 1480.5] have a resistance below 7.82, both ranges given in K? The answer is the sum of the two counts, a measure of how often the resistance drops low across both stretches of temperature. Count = 12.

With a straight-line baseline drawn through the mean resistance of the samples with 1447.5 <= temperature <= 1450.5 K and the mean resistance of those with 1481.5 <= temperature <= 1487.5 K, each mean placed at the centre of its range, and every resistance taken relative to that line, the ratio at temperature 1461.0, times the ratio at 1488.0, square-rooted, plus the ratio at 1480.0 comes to 2.03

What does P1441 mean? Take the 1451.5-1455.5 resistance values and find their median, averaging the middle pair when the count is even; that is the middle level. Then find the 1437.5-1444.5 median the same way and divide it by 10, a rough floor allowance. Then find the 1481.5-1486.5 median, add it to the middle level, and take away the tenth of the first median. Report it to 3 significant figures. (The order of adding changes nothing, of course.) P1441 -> 15.0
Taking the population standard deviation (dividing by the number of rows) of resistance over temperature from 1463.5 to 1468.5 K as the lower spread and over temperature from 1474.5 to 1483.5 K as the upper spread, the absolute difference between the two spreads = 0.090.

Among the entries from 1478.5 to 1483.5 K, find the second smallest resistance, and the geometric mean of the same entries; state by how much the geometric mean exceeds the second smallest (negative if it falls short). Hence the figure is 0.055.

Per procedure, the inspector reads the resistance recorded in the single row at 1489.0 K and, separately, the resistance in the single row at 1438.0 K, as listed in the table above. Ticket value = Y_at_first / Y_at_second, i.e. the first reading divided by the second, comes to 1.04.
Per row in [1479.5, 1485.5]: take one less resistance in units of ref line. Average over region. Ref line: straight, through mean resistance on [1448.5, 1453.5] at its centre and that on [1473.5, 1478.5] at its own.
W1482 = 0.020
